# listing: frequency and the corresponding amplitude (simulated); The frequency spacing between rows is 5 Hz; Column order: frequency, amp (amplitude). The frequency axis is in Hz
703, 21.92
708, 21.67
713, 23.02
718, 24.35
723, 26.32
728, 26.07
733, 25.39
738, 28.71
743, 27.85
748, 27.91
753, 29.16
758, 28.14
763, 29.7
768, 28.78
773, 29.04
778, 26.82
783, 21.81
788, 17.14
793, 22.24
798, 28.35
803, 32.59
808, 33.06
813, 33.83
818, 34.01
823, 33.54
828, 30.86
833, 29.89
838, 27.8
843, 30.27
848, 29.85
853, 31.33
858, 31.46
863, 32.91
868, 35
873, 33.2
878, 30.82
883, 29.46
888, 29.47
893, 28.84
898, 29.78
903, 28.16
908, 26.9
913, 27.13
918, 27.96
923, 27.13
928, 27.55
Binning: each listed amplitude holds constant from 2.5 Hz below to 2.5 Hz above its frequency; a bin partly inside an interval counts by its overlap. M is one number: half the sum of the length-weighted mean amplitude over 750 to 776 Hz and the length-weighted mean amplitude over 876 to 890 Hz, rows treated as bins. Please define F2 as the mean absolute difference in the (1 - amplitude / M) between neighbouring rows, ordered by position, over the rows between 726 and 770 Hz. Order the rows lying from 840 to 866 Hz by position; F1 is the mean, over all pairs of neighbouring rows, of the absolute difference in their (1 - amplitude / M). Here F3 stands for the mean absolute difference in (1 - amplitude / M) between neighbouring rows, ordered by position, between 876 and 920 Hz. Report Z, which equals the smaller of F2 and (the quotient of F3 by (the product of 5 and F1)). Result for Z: 0.041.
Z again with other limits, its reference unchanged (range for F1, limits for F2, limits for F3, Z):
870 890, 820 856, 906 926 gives 0.057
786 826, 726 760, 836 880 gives 0.041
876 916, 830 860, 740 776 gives 0.045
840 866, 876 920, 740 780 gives 0.029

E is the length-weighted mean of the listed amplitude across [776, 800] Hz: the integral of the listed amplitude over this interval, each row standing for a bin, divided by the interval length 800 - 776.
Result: 23.1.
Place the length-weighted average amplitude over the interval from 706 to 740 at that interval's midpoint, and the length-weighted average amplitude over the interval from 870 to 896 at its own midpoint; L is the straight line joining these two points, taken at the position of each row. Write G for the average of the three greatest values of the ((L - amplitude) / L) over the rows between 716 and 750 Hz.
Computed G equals 0.00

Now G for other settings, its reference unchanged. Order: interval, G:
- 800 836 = -0.10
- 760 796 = 0.25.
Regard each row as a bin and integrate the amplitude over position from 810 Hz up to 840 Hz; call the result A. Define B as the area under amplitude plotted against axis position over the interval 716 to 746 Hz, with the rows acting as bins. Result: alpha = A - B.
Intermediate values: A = 952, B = 795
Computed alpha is 157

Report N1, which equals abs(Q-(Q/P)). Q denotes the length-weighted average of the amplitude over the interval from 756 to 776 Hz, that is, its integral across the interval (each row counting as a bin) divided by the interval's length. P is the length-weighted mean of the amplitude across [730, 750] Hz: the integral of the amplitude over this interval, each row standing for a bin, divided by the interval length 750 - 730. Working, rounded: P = 27.4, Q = 28.9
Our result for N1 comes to 27.8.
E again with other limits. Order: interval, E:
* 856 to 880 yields 32.7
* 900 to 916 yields 27.5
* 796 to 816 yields 32.1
